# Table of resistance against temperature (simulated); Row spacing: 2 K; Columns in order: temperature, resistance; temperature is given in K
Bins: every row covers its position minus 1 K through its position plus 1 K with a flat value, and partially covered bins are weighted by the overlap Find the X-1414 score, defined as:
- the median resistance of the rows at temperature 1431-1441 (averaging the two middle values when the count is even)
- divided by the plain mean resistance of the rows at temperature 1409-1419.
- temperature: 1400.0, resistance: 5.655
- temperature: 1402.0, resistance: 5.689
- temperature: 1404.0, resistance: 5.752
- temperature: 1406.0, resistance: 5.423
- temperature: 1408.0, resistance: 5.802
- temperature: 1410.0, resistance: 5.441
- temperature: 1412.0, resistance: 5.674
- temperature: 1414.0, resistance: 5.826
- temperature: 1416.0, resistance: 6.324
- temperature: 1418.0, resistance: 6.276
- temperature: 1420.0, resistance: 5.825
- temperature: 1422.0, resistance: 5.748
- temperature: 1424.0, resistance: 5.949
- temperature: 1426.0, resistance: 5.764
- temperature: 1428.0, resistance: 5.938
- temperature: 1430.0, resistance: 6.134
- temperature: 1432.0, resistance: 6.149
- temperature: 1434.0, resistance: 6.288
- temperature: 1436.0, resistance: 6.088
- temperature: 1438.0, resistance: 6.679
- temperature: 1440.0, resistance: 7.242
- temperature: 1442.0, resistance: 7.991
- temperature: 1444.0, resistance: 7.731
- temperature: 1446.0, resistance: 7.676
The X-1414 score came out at 1.06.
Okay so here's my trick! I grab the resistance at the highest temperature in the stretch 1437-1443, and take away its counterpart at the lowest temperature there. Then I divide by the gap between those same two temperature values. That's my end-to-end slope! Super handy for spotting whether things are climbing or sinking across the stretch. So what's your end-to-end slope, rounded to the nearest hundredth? 0.33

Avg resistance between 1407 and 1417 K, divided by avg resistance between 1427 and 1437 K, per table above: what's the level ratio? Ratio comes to 0.95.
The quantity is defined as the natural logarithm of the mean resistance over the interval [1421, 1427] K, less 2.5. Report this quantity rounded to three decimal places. -0.739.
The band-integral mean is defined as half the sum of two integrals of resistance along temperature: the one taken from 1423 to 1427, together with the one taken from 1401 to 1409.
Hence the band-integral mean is 34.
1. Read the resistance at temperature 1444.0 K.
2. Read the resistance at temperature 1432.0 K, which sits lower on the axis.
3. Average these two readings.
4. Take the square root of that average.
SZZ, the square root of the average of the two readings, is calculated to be 2.63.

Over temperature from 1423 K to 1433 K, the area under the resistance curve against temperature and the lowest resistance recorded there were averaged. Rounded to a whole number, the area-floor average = 33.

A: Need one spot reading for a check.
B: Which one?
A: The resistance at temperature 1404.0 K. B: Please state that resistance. 5.752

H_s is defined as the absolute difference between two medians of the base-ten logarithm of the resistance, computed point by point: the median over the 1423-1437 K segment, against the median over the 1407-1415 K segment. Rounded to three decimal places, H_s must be 0.026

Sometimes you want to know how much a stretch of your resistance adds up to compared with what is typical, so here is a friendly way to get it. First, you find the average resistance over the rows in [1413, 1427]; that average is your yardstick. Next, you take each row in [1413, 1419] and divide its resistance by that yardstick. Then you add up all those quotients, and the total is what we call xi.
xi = 3.09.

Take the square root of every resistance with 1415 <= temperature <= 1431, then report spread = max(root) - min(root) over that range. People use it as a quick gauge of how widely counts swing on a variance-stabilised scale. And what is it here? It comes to 0.12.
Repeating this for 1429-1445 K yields 0.36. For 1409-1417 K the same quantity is 0.18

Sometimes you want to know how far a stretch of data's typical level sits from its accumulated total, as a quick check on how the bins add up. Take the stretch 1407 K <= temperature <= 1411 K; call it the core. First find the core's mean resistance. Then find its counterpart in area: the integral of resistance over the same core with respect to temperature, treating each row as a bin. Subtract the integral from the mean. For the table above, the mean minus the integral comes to -16.9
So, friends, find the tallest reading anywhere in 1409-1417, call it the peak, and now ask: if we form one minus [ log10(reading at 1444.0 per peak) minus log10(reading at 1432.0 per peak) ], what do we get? 0.90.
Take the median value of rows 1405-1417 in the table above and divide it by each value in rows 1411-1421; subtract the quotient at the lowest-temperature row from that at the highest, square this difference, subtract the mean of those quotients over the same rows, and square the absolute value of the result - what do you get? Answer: 0.92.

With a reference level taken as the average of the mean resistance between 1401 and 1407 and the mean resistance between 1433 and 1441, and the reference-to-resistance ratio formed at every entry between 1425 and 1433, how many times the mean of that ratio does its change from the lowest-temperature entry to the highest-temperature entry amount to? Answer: -0.07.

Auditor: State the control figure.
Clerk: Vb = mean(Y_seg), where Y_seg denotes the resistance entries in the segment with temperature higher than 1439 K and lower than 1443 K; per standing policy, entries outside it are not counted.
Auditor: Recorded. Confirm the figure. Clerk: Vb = 7.6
